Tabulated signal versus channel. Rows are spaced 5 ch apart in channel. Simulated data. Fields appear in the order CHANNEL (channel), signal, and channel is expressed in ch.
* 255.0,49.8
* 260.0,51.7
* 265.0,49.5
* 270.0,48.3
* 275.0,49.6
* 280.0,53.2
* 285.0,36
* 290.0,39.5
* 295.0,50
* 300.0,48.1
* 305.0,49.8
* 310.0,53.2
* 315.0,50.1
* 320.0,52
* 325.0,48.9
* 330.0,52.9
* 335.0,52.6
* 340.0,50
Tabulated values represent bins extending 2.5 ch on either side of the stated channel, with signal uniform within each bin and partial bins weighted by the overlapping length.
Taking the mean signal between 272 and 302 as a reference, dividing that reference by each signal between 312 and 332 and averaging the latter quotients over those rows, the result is 0.905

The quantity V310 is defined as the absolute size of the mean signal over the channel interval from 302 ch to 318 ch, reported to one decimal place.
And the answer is 51.0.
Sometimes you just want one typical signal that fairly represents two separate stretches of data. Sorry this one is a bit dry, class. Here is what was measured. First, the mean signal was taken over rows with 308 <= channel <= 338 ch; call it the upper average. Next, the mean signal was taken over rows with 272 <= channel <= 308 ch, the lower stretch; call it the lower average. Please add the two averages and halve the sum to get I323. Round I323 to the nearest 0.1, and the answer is 49.1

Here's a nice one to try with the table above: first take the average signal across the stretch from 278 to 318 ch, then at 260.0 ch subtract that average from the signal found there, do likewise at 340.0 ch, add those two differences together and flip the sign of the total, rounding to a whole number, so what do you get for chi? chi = -7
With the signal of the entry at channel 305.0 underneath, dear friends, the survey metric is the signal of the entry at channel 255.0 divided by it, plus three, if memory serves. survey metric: 4.00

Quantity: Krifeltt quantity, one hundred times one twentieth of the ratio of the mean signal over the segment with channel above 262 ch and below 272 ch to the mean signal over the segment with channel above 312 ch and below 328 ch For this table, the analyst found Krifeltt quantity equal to 4.86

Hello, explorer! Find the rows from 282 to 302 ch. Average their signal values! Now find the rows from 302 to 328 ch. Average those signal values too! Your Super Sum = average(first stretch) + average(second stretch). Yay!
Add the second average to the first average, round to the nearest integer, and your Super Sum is 94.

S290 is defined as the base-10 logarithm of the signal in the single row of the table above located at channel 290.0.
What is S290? 1.60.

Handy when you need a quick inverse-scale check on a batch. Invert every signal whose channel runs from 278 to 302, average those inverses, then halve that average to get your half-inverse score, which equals 0.0113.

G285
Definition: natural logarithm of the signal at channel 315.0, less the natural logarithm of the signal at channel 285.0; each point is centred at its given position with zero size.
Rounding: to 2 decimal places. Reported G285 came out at 0.33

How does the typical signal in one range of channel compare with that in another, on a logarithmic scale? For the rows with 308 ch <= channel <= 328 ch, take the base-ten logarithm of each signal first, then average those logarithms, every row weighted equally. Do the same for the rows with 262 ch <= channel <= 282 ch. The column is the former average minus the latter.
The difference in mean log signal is 0.01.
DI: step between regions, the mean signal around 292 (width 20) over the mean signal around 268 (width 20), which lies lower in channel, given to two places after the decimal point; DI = 0.87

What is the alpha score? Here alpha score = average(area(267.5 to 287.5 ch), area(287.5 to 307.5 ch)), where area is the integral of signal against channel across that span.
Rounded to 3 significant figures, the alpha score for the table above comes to 936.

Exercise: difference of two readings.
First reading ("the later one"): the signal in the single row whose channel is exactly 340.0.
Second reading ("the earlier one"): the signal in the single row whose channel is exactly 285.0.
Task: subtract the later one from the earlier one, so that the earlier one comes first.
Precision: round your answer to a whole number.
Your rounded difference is -14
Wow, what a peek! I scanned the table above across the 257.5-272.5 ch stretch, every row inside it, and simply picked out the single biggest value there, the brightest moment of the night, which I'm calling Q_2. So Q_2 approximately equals 51.7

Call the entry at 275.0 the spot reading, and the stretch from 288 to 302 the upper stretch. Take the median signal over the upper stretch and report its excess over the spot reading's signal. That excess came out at -1.5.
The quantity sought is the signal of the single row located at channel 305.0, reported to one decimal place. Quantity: 49.8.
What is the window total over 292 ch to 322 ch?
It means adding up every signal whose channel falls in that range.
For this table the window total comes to 303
